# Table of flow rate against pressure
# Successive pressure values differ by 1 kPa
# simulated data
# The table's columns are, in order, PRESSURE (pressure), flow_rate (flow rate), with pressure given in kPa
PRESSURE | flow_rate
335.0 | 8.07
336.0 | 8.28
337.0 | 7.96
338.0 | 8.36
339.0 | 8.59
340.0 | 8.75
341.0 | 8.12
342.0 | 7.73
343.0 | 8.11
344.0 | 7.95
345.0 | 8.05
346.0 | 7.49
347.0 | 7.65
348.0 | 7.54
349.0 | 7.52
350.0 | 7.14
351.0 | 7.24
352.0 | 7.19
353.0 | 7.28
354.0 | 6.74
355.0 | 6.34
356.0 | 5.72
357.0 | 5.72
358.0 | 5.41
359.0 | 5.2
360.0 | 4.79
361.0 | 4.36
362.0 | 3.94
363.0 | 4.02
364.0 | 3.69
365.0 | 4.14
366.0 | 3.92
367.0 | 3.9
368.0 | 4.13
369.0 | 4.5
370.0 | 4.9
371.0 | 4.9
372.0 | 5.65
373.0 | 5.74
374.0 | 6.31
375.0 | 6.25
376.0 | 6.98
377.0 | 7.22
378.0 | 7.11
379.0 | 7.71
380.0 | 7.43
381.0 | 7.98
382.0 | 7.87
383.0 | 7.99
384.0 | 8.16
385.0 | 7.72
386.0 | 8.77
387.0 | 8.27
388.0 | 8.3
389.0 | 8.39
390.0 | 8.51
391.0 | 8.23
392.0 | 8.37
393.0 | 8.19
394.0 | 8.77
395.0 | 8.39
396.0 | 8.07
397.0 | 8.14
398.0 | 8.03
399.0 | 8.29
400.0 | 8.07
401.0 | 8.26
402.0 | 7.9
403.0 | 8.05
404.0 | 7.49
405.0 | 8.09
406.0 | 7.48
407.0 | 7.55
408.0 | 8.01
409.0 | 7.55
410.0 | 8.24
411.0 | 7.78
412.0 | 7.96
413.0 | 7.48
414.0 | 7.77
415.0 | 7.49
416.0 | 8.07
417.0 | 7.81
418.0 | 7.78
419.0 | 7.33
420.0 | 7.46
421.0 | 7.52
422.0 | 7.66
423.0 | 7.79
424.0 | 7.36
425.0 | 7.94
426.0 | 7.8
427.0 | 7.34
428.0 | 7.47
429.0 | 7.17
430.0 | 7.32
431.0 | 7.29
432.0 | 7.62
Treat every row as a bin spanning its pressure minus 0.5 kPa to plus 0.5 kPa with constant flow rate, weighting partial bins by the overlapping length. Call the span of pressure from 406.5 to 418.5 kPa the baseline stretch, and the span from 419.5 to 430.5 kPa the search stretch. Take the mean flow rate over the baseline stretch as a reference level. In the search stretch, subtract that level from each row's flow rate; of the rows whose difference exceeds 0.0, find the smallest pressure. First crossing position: 425.0 kPa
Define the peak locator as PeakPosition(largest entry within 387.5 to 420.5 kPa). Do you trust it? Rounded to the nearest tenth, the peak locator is 394.0 kPa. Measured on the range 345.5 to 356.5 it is 347.0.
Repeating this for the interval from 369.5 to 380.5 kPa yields 379.0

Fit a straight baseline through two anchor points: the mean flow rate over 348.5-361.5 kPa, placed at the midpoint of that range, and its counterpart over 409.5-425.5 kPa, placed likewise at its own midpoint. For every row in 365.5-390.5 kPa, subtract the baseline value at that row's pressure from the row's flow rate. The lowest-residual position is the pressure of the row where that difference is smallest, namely 367.0 kPa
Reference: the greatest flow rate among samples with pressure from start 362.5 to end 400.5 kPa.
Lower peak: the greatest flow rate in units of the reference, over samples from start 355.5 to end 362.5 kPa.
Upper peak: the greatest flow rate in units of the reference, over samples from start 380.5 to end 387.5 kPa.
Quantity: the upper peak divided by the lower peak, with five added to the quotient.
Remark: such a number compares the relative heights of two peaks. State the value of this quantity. 6.53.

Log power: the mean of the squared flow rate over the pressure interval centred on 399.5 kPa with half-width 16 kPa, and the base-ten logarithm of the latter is 1.813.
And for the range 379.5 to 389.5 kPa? 1.817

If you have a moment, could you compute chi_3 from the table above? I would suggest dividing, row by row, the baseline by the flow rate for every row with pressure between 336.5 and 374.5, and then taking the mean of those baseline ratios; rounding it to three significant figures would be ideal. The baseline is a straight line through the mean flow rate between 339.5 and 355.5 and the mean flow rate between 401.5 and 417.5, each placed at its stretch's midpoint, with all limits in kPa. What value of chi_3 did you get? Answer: 1.31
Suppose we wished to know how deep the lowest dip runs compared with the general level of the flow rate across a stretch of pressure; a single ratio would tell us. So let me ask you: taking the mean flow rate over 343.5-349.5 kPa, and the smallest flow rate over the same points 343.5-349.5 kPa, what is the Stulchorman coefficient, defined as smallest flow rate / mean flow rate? 0.973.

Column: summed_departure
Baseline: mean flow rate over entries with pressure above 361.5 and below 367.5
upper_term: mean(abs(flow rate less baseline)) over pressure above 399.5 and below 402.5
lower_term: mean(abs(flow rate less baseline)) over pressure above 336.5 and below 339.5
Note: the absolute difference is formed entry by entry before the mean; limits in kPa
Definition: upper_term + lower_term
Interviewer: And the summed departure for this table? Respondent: 8.5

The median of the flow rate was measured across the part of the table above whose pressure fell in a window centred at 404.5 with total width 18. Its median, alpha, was 8.0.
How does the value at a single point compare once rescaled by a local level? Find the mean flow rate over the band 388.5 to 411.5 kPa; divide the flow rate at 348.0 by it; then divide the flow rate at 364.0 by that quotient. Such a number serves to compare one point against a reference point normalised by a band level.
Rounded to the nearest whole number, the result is 4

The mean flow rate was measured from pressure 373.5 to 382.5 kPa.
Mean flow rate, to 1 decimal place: 7.2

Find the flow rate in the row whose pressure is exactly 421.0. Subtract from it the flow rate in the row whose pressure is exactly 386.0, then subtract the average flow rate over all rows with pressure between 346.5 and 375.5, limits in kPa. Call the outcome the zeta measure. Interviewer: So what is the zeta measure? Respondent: -6.8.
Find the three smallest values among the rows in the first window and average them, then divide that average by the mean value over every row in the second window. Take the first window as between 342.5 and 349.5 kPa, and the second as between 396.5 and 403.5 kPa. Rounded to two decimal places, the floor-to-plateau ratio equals 0.93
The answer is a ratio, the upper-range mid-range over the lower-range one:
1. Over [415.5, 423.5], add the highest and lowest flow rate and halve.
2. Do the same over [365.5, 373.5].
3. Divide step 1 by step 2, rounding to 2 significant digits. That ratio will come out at 1.6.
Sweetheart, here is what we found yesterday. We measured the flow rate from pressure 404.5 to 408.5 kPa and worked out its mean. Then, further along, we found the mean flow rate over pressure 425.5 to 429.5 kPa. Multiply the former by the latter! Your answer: 58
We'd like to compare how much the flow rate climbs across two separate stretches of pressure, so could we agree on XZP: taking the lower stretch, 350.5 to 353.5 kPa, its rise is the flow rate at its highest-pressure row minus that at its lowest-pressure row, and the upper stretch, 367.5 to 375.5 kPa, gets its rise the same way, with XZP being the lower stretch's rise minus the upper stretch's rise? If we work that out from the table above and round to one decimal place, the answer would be -2.1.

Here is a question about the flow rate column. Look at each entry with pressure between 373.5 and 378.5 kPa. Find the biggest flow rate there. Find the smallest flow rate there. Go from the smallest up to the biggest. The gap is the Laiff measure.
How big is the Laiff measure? 1.0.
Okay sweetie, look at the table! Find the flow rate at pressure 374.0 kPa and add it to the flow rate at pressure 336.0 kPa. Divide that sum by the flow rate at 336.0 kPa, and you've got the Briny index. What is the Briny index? 1.8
